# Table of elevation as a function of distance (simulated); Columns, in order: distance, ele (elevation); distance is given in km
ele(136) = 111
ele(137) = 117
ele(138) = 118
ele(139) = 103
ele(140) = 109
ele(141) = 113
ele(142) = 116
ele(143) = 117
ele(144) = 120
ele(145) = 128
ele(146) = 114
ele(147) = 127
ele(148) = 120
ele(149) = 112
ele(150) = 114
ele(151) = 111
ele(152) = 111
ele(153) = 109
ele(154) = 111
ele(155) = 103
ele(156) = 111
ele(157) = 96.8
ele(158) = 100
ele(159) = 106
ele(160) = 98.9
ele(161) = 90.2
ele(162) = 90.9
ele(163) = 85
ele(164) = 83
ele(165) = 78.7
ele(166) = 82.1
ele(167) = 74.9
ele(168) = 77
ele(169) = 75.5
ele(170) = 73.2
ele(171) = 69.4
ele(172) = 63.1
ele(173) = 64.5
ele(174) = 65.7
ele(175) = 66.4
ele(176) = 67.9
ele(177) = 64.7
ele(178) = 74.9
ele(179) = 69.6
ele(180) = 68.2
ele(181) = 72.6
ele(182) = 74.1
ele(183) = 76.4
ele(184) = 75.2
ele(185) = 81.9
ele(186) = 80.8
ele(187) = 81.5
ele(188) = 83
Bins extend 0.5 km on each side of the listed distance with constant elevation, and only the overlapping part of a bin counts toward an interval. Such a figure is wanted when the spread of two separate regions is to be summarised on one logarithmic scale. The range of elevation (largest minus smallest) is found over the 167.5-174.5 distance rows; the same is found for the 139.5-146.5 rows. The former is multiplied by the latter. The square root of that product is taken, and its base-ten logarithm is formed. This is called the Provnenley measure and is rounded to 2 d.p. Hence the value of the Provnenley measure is 1.21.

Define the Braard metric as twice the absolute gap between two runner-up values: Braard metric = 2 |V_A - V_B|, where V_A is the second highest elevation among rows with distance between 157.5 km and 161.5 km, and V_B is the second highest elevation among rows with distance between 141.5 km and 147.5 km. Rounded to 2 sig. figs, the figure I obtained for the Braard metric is 54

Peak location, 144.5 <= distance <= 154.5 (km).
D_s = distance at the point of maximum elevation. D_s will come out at 145 km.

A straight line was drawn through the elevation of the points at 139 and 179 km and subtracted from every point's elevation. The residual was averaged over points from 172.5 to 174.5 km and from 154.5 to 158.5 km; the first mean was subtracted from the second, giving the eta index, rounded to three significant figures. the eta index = 23.4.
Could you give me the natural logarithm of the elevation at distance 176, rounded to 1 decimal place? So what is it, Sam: 4.2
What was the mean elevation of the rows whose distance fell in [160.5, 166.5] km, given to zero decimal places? 85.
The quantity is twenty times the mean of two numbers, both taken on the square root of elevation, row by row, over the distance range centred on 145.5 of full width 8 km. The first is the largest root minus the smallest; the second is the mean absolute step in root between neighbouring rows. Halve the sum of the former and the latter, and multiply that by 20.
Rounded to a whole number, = 11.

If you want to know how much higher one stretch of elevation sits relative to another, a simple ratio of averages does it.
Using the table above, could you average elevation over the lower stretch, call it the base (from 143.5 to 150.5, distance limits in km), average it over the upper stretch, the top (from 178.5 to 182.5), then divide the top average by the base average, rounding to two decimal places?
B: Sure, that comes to 0.60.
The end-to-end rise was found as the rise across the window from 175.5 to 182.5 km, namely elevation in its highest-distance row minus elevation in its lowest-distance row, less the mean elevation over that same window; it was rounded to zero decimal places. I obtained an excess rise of -64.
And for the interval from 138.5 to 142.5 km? -97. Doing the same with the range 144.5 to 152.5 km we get -134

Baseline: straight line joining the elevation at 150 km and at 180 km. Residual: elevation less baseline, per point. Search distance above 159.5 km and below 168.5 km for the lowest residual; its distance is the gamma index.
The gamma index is 167 km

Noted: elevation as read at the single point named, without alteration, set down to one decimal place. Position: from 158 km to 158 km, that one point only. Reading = 100.0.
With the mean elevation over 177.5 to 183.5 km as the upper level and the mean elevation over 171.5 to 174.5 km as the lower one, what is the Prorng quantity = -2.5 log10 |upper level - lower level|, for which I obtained -2.3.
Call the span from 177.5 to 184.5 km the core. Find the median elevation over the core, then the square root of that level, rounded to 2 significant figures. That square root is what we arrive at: 8.6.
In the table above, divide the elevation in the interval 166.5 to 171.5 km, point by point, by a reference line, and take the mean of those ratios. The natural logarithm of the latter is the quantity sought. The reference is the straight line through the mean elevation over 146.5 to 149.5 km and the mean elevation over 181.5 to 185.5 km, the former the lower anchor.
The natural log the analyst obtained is -0.24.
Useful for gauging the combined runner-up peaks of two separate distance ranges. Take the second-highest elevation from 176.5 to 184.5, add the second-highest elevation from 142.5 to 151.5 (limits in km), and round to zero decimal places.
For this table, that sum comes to 202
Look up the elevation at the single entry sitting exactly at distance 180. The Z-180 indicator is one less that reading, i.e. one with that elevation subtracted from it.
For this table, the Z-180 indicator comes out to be -67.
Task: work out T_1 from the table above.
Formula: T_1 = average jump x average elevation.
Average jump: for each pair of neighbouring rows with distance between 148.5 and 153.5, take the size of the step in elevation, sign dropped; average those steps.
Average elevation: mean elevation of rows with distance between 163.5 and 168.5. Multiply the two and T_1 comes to 138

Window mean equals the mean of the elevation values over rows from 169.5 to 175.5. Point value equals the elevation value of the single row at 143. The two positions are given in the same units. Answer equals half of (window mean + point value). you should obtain 92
